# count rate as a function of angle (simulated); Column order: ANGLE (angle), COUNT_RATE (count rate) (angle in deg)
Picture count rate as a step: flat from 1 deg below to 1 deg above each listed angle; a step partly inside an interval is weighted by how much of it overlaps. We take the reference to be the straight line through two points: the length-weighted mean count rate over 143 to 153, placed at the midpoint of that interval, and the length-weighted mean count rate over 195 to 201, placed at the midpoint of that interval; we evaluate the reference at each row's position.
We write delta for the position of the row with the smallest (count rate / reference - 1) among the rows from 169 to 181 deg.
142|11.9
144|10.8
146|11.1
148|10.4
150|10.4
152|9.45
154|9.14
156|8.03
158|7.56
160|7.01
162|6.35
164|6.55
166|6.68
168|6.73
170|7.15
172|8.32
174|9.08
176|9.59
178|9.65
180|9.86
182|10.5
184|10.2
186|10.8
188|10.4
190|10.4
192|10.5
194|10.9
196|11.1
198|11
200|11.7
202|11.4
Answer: 170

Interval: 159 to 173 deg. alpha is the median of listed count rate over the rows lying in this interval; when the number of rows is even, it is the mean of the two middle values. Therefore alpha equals 6.7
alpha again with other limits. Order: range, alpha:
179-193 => 10.4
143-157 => 10.4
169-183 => 9.6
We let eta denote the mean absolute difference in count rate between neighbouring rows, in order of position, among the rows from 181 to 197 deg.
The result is 0.3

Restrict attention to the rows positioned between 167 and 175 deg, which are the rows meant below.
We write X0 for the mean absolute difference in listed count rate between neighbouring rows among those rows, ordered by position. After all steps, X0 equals 0.8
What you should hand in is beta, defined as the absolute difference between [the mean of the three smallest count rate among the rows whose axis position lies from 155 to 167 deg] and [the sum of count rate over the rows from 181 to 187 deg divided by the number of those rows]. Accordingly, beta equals 4.0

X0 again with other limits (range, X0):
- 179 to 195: 0.3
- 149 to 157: 0.8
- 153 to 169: 0.5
